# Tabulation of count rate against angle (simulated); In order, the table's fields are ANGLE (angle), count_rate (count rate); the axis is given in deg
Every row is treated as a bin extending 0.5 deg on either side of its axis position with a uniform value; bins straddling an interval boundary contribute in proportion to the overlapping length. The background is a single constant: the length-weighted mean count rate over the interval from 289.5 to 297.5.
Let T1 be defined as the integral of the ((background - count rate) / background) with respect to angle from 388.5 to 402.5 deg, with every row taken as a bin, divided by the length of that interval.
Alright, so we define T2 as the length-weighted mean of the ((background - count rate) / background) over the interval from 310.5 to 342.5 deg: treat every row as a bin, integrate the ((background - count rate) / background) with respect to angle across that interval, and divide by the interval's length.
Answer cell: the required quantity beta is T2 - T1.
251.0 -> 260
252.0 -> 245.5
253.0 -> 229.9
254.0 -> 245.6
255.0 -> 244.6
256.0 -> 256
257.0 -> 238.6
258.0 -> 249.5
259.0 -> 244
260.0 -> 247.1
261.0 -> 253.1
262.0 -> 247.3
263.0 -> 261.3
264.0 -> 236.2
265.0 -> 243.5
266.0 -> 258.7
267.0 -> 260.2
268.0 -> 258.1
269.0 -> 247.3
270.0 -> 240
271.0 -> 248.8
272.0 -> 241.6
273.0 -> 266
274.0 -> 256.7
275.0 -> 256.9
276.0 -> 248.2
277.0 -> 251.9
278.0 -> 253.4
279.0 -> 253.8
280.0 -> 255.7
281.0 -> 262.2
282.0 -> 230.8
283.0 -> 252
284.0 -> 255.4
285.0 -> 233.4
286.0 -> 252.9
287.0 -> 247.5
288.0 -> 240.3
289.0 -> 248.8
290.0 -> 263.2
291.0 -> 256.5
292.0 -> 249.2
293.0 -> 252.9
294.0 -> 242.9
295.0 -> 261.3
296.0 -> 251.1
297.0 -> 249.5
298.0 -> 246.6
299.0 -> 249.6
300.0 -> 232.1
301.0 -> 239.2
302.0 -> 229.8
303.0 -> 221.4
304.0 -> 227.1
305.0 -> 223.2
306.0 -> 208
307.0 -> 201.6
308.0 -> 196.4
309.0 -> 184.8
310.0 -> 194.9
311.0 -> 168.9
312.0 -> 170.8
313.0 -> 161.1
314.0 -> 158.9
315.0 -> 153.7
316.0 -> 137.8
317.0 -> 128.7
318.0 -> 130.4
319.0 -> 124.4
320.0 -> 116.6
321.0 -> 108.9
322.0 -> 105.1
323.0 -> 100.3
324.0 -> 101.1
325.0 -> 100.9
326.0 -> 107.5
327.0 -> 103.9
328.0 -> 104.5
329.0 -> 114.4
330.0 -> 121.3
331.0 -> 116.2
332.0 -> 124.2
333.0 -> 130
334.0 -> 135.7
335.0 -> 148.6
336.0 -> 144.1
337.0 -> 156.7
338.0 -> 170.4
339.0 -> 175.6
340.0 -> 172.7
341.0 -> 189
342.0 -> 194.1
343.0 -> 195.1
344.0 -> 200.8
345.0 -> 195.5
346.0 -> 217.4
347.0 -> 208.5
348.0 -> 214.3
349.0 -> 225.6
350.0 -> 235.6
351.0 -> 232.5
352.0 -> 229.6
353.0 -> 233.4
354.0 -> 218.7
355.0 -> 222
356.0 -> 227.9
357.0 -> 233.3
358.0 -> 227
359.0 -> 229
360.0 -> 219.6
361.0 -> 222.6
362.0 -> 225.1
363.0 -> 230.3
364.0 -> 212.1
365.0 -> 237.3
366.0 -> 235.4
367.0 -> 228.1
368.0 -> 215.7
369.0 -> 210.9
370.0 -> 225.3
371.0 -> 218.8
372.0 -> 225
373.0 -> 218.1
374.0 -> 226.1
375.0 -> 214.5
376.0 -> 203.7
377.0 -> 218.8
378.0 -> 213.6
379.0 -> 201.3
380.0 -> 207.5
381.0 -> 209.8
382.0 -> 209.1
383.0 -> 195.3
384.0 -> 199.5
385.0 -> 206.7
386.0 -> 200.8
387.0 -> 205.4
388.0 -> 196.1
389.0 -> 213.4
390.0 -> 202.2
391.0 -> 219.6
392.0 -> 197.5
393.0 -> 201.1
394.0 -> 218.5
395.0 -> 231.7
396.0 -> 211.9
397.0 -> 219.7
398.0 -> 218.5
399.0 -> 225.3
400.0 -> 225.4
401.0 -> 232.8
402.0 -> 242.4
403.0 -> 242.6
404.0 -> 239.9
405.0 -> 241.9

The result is 0.3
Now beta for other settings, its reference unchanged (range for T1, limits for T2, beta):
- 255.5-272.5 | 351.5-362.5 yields 0.1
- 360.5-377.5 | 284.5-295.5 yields -0.1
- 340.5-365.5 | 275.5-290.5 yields -0.1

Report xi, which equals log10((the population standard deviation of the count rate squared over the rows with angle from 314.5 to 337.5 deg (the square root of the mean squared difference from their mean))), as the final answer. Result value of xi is 3.64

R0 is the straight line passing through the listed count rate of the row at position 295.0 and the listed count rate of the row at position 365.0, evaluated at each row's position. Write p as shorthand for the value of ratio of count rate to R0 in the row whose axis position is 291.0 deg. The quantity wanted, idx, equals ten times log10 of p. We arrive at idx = -0.10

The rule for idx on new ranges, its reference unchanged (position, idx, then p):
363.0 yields -0.14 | 0.968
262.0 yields -0.42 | 0.907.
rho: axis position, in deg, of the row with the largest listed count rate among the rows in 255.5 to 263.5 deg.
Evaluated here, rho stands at 263.0 deg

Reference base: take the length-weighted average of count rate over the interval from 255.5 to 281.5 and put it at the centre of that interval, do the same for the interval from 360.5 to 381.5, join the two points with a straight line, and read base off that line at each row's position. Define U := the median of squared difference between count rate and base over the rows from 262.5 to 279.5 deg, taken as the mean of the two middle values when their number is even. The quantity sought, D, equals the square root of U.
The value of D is 7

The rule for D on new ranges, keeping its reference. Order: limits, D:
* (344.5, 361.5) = 6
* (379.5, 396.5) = 9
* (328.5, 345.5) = 73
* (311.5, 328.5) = 119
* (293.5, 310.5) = 13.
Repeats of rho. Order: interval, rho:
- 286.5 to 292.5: 290.0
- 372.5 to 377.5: 374.0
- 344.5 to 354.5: 350.0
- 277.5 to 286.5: 281.0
